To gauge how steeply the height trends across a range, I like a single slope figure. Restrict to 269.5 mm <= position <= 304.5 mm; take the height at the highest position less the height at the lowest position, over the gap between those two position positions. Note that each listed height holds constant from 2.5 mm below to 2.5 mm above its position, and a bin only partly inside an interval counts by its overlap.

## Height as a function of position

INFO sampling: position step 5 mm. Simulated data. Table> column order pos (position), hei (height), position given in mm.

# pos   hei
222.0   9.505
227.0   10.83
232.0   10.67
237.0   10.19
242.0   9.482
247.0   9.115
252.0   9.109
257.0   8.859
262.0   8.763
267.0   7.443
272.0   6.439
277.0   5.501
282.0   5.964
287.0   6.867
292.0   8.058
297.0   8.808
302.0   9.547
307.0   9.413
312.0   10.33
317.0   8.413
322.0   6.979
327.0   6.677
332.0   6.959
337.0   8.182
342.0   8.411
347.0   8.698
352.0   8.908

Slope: 0.104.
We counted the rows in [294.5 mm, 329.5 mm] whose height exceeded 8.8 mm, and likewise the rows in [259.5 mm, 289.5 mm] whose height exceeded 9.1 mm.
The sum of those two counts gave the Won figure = 4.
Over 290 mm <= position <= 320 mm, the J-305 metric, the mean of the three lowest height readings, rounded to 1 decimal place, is 8.4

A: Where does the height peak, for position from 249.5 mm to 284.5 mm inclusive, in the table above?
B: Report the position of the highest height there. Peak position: 252.0 mm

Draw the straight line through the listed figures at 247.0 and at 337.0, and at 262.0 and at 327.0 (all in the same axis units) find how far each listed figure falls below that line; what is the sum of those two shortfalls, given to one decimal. 1.8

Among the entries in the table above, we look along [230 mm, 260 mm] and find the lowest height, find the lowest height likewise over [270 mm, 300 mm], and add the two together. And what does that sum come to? 14.4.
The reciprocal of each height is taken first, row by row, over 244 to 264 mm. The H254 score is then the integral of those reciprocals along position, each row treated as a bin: 2.23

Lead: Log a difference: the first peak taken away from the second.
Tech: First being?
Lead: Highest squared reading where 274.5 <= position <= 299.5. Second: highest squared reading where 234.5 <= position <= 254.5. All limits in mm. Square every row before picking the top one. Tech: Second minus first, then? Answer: 26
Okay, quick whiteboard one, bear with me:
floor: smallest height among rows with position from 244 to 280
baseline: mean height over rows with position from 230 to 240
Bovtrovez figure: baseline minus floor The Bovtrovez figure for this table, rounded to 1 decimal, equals 4.9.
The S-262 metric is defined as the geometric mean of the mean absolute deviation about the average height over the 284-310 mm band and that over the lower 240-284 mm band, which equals 1.08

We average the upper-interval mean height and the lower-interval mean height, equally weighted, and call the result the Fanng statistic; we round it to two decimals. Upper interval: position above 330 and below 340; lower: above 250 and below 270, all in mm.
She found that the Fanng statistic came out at 8.06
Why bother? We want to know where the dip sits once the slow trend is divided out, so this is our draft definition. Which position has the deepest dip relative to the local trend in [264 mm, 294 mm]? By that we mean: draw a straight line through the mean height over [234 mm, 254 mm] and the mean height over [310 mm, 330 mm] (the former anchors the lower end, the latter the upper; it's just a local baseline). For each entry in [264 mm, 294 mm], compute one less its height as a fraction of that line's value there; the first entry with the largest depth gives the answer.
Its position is 277.0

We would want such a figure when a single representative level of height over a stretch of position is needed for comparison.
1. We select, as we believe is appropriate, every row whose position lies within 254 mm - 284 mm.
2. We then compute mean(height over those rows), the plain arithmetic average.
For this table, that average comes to 7.2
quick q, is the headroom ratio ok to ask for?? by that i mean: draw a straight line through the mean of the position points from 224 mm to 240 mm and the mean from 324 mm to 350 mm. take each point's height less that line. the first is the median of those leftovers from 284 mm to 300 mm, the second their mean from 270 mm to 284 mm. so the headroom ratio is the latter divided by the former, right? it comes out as 4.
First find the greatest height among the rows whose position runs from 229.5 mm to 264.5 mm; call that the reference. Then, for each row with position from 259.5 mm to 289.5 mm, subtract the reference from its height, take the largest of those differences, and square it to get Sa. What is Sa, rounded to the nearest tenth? 3.6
